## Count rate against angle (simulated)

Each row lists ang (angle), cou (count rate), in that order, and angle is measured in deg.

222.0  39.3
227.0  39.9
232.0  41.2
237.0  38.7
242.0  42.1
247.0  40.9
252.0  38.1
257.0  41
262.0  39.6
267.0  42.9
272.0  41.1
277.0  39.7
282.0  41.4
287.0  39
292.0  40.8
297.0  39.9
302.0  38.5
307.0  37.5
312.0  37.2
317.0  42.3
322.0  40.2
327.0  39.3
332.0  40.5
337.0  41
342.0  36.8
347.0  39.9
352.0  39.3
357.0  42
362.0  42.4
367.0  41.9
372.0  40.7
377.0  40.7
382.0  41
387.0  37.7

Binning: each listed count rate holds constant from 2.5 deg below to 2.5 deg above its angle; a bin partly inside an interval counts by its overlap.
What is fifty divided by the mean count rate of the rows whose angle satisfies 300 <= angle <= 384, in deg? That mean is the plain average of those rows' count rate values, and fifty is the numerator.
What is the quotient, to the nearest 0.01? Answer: 1.25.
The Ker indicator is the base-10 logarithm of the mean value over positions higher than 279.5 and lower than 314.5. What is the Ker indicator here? 1.59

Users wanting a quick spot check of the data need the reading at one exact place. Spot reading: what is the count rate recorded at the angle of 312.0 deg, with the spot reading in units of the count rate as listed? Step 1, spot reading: 37.2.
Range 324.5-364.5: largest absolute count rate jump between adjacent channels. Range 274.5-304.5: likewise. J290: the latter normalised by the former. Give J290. 0.57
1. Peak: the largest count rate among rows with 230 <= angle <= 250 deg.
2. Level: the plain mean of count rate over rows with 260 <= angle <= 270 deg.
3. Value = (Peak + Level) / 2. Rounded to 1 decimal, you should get 41.7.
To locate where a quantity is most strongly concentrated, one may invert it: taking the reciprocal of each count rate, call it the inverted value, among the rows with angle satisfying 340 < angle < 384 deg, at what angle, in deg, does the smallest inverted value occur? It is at 362.0 deg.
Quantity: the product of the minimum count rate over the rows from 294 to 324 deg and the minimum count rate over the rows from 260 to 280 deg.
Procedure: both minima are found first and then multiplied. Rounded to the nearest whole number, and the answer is 1473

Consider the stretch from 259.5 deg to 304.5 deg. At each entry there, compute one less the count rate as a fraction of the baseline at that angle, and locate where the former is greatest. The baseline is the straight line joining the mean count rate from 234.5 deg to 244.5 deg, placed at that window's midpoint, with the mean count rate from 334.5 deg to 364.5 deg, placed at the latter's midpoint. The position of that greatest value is 302.0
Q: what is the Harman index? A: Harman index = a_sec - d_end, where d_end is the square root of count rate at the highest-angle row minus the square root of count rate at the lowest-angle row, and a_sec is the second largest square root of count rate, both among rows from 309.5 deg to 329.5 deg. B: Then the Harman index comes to 6.2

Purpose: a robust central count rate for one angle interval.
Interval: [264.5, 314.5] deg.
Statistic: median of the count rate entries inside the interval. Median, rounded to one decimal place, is 39.8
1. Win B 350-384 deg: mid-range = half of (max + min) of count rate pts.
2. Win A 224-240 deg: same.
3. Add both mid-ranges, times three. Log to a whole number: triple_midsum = 242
